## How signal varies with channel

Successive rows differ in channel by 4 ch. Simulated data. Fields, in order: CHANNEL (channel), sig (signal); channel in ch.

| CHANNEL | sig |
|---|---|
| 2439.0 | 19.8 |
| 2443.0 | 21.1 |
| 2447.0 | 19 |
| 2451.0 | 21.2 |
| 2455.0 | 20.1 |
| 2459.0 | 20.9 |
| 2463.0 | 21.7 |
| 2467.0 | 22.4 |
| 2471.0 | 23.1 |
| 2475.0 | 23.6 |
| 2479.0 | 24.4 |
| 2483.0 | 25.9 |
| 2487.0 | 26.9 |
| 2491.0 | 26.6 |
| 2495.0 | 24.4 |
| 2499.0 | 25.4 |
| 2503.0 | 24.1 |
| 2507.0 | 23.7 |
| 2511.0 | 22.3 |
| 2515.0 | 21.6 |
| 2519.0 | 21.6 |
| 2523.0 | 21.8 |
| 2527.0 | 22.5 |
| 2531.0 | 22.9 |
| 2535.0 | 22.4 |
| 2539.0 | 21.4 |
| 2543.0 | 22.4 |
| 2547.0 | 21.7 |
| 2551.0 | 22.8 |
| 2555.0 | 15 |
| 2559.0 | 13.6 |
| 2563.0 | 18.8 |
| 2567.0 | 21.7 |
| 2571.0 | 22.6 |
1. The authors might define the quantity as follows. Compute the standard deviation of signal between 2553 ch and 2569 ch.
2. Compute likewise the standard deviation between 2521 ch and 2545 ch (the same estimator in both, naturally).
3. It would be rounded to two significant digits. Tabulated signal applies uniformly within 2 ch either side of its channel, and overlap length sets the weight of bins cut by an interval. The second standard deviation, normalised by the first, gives 0.15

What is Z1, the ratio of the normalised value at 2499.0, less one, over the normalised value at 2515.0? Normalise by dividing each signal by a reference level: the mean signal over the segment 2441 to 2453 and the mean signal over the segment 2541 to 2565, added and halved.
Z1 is 0.26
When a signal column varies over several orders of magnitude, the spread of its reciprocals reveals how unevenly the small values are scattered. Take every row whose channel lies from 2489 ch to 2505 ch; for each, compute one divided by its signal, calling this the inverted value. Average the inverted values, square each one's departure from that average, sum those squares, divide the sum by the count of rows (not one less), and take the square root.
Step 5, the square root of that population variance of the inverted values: 0.0015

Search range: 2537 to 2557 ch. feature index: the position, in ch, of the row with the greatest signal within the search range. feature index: 2551.0 ch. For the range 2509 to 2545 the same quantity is 2531.0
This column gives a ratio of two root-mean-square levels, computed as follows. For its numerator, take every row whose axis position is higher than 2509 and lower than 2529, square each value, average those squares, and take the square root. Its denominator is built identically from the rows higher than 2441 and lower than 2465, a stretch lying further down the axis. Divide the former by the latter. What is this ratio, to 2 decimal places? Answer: 1.06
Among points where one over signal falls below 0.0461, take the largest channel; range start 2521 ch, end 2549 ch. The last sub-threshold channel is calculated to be 2547.0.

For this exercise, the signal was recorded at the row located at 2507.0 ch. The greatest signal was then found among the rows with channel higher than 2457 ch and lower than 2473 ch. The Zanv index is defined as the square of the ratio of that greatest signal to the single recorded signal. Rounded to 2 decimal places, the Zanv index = 0.95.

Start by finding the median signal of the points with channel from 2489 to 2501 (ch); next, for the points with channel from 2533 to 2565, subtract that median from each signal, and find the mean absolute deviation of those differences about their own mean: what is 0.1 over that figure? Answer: 0.034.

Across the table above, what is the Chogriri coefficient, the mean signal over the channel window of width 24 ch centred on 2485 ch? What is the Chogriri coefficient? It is 25.3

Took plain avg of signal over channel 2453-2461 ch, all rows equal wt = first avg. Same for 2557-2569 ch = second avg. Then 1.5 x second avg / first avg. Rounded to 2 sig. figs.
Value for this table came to 1.3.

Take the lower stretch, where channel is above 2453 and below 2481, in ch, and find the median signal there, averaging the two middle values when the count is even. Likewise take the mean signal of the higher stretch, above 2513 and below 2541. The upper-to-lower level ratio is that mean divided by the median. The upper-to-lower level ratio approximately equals 0.98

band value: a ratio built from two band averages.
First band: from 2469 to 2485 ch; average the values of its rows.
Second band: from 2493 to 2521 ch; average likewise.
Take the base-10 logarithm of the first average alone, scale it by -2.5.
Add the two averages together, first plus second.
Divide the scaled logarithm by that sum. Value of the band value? -0.0728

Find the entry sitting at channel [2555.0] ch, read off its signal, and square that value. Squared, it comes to 225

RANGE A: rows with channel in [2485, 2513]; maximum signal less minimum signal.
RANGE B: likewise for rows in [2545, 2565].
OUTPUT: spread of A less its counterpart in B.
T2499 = -4.6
